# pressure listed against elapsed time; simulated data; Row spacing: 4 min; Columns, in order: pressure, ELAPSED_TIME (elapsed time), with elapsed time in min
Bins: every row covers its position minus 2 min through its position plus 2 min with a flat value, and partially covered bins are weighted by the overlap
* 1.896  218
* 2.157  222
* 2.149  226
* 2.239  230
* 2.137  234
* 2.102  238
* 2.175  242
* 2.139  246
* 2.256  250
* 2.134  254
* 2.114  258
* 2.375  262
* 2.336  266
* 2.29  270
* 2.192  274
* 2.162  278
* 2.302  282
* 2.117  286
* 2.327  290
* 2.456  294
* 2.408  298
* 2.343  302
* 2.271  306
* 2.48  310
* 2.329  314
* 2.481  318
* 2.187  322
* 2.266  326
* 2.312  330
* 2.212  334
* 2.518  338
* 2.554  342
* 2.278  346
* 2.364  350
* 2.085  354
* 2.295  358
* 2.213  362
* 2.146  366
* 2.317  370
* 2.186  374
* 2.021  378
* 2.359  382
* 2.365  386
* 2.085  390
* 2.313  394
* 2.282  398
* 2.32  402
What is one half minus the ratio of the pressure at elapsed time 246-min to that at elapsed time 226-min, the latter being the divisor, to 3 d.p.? -0.495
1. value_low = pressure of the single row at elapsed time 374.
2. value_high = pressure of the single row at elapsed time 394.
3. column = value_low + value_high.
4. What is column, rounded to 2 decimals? 4.50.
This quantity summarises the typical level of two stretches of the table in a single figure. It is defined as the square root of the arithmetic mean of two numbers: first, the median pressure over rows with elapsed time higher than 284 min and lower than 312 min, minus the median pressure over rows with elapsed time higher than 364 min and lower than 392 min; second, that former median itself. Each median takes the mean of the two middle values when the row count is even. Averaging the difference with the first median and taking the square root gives 1.12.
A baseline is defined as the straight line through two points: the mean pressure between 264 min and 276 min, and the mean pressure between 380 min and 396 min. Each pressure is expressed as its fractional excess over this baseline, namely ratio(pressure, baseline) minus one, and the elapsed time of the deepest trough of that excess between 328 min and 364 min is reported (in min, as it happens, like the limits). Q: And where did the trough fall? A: 354 min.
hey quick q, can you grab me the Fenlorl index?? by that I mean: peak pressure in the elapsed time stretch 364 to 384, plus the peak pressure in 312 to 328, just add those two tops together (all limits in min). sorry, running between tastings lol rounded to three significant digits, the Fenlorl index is 4.84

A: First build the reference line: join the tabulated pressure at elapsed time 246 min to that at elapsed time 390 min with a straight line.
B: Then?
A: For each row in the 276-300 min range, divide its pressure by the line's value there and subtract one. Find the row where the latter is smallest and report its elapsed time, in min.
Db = 286 min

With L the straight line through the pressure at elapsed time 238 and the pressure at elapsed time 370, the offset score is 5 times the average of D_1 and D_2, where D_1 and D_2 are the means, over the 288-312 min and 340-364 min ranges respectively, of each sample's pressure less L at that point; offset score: 0.5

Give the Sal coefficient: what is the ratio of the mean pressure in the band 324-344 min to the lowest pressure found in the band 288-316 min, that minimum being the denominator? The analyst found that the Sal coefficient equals 1.04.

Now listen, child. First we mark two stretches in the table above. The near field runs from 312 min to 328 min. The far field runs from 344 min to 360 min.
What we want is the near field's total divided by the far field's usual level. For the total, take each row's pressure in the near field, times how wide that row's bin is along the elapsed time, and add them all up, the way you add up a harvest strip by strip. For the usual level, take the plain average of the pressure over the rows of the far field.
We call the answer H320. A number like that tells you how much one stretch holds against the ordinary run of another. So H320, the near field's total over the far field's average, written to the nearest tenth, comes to 16.4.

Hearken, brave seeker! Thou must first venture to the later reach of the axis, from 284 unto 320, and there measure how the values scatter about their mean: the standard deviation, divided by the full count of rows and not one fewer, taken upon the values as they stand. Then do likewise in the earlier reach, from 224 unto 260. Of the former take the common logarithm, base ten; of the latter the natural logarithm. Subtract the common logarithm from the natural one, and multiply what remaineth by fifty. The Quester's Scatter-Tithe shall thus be -101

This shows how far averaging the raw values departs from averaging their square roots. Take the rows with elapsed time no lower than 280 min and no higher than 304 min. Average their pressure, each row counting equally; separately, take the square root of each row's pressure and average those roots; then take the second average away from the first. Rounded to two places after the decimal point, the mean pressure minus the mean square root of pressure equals 0.80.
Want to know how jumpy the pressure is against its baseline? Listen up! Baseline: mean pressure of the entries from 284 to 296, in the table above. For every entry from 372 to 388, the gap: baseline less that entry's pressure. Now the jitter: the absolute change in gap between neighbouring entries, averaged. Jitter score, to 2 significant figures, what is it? 0.17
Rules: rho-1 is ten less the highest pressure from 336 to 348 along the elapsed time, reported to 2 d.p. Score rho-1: 7.45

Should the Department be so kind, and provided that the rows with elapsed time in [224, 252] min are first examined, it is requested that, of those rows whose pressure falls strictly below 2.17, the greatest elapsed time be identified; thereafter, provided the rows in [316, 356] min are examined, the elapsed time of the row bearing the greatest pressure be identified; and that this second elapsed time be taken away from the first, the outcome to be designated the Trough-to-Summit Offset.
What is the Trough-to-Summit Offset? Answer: -96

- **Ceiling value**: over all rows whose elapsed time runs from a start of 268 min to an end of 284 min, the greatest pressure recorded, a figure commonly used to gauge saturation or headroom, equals 2.302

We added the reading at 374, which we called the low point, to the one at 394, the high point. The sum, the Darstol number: 4.50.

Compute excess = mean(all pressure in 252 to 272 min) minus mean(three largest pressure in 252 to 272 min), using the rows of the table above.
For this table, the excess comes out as -0.084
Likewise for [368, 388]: -0.097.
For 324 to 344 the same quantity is -0.089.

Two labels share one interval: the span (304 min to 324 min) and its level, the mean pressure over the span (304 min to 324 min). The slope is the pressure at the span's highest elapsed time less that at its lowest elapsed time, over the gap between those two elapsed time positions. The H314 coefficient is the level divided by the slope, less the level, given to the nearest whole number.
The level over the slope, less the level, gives -450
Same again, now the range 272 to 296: 169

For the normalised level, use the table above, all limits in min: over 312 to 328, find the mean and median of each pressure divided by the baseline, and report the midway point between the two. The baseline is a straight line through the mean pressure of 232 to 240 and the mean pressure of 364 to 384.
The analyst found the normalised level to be 1.06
